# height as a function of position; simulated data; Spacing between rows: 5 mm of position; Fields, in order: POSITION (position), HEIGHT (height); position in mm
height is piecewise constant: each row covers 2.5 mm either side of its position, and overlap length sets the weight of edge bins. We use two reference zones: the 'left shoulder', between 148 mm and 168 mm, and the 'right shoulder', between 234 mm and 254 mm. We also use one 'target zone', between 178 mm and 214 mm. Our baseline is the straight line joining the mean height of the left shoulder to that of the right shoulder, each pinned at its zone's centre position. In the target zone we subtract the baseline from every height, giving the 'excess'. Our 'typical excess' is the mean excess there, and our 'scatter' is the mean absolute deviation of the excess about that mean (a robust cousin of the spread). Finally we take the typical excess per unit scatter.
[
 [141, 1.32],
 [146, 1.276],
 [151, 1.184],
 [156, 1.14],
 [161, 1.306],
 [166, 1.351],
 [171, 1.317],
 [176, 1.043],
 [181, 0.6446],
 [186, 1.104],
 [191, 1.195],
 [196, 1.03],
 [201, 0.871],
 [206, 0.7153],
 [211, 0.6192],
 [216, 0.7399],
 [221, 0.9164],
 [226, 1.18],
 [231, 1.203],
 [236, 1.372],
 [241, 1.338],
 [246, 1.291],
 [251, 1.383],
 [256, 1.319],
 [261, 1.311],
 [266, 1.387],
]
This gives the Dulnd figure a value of -2.0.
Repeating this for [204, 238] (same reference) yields -1.5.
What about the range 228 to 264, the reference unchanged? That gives -0.7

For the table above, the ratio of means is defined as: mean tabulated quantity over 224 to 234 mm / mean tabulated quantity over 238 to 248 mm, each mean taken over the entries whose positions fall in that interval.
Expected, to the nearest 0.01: 0.91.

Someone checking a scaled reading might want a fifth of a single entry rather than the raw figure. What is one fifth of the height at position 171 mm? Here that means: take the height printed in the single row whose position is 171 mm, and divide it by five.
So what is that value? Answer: 0.26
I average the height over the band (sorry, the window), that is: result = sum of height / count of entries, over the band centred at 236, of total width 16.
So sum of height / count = 1.30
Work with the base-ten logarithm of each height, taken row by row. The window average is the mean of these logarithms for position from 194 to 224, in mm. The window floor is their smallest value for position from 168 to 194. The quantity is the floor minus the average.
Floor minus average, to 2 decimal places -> -0.10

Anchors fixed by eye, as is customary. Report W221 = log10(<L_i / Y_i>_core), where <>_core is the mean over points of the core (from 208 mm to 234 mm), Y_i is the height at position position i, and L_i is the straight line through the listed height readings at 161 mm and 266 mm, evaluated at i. 0.19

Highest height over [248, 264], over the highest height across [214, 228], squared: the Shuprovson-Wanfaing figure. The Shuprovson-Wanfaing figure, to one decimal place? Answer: 1.4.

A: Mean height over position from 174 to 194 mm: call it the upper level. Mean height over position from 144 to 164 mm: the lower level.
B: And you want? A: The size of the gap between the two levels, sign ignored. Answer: 0.23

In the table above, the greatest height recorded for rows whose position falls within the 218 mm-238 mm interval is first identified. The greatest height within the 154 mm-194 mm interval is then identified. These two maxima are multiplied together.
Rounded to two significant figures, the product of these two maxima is 1.9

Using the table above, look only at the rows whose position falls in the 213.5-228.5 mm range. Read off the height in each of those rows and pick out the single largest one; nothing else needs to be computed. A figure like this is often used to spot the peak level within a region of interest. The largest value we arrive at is 1.18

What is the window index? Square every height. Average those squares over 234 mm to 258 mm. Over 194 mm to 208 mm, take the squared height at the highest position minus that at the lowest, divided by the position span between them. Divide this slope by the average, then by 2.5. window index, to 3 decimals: -0.012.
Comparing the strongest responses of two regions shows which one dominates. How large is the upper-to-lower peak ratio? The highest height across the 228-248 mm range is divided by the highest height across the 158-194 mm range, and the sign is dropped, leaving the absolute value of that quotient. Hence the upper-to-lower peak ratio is 1.0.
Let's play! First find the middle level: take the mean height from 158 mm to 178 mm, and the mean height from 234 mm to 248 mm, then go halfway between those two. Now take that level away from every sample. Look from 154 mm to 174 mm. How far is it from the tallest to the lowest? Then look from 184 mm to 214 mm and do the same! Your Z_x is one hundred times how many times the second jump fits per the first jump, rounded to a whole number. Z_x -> 273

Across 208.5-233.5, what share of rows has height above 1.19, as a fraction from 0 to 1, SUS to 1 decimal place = 0.2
